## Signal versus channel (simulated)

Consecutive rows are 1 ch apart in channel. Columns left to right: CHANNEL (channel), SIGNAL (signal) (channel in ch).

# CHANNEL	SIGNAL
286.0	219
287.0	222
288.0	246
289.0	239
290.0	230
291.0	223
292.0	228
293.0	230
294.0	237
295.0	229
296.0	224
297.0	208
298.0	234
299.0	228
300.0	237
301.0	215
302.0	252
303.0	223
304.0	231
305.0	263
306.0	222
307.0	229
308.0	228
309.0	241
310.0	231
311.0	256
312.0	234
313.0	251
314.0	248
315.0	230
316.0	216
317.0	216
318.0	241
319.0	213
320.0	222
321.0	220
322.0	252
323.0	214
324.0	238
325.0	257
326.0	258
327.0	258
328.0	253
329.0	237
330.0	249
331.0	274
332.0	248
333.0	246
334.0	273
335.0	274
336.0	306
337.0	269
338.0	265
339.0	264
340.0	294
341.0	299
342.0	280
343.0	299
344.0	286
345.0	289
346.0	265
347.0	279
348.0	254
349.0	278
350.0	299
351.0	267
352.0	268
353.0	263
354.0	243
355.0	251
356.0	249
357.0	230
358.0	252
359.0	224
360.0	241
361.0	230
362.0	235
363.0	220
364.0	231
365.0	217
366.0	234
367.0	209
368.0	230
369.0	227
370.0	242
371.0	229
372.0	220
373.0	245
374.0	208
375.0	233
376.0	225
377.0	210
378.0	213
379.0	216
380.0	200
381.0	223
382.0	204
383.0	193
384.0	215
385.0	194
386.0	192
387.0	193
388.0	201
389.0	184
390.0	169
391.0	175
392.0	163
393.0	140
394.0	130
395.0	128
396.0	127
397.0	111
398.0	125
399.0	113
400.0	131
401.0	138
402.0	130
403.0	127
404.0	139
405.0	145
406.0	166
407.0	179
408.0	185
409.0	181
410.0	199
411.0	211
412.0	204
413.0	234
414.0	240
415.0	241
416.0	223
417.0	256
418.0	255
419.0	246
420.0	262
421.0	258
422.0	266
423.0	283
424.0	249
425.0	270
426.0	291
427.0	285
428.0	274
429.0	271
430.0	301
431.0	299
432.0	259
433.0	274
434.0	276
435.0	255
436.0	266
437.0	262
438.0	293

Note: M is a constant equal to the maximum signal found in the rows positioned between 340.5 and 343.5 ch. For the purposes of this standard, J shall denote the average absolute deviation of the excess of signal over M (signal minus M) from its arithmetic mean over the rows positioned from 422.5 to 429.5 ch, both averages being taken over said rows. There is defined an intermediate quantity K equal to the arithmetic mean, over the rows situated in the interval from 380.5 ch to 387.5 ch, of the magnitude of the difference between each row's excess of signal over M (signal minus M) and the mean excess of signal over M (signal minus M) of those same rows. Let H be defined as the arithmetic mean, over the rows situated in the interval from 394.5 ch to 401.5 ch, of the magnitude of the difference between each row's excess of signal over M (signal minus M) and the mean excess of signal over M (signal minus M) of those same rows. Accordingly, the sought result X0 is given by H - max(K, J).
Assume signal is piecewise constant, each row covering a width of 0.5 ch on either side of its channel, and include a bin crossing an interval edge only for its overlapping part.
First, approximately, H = 7.3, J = 10.0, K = 10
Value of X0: -3.0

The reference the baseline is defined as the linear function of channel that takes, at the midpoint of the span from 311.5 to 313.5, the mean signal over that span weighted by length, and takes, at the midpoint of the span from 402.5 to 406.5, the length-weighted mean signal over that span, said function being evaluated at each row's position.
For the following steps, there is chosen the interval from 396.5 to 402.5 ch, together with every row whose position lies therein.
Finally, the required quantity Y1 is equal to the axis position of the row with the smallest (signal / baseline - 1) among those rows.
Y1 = 397.0 ch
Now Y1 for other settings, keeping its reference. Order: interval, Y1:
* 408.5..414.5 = 409.0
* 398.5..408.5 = 399.0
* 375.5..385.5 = 383.0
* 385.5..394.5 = 394.0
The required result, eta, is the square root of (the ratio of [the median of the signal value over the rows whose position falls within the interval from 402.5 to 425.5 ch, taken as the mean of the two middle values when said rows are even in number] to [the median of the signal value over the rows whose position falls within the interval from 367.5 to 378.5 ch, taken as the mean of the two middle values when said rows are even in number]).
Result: 1.02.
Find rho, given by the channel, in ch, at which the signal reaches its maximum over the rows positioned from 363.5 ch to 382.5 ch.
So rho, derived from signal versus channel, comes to 373.0 ch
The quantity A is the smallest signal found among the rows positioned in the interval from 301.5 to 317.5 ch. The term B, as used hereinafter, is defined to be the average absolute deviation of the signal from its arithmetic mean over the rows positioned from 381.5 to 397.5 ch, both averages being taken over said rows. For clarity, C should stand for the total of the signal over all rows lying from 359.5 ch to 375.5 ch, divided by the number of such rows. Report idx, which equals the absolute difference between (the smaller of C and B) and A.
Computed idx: 188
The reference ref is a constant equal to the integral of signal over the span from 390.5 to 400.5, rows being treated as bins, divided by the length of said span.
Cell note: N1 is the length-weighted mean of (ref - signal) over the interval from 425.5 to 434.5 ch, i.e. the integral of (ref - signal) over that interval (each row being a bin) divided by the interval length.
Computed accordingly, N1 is -147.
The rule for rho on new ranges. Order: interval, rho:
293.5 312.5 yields 305.0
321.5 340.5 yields 336.0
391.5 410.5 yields 410.0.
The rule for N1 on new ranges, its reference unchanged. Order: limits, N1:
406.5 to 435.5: -115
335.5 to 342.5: -148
